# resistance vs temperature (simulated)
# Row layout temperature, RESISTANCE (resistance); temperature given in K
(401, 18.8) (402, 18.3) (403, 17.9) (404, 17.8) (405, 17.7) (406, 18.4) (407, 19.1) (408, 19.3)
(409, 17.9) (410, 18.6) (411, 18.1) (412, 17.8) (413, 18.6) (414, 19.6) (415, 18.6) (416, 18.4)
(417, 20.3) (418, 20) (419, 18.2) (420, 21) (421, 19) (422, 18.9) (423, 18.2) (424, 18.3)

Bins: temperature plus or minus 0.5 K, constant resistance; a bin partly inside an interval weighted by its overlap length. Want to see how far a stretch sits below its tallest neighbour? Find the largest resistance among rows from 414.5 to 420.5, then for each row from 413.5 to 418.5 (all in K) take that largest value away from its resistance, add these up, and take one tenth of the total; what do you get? -0.81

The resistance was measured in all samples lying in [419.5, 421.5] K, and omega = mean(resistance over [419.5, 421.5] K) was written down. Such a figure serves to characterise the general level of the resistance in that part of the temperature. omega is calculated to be 20.0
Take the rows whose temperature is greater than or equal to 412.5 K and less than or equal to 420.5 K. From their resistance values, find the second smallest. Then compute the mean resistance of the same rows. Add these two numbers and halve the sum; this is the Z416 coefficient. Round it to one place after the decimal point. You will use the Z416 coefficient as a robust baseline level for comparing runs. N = 18.9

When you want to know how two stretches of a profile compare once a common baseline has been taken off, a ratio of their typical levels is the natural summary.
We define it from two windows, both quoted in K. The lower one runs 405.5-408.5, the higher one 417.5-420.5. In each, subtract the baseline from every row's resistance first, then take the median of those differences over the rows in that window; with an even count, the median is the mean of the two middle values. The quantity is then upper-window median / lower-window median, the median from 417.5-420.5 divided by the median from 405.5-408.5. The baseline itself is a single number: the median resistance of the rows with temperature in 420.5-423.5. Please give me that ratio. 5.5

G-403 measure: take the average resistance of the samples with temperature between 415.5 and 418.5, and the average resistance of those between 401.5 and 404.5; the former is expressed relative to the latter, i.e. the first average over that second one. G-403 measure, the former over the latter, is 1.09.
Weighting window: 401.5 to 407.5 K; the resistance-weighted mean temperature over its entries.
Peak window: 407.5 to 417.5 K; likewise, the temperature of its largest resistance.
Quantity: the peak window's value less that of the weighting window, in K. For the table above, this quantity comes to 12.5 K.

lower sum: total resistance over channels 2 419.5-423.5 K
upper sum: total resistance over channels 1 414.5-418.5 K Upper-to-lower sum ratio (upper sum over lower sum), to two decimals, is 1.00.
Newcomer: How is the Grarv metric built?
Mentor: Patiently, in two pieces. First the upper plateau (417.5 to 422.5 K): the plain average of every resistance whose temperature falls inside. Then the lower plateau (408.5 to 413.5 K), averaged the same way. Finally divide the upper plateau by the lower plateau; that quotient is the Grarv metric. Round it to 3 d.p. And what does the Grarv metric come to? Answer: 1.067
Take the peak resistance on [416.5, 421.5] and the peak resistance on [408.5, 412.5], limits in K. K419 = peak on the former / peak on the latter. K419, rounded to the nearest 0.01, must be 1.13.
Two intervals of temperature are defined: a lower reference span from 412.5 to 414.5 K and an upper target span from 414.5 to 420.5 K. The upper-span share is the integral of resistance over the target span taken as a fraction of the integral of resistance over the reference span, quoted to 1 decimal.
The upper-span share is 3.0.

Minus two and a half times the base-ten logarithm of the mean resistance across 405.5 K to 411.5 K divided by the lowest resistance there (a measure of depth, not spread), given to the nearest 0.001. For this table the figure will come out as -0.040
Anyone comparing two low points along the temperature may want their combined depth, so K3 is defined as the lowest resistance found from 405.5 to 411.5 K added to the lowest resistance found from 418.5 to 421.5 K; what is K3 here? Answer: 36.1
